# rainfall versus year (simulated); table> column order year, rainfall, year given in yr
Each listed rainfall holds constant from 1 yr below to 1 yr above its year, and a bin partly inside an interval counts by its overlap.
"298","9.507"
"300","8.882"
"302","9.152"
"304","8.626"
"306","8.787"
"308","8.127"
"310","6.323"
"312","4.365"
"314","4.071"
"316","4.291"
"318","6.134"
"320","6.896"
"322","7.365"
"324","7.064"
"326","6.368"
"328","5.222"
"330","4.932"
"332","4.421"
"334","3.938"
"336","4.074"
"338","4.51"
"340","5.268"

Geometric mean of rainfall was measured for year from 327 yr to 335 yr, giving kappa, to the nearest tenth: 4.6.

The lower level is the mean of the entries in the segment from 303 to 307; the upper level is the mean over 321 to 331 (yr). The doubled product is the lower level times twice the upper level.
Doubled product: 108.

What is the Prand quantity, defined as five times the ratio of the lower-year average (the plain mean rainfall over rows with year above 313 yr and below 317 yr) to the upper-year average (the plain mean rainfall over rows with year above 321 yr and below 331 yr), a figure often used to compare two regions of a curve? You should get 3.4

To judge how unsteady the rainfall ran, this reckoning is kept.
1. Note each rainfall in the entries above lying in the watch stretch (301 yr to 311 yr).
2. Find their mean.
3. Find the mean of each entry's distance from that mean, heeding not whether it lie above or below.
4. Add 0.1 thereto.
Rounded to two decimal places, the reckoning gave 0.88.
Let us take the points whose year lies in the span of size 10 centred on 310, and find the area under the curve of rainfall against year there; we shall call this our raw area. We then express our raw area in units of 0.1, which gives 633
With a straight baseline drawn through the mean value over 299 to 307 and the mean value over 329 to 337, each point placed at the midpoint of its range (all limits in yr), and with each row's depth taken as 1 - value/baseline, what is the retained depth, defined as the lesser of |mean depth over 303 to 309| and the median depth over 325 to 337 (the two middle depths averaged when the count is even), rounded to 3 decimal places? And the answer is -0.027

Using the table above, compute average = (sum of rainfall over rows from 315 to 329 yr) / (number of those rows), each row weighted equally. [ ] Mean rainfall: 6.2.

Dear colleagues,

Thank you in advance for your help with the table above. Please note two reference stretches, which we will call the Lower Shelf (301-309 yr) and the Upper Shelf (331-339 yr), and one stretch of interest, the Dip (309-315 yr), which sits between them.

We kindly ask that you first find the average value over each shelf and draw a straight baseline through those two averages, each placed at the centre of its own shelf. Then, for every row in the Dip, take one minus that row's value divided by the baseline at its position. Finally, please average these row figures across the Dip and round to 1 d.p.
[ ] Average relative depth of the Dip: 0.4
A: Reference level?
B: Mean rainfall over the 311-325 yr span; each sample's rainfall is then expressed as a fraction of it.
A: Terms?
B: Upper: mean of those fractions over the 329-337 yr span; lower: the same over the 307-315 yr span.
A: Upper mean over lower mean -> 0.76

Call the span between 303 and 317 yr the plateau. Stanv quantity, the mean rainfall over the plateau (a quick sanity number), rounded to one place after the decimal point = 6.4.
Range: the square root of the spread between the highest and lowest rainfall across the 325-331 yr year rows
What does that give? 1.2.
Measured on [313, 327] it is 1.8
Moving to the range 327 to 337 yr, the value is 1.1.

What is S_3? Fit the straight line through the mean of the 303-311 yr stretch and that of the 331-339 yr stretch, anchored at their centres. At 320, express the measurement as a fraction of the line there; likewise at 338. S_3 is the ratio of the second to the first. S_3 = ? 1.1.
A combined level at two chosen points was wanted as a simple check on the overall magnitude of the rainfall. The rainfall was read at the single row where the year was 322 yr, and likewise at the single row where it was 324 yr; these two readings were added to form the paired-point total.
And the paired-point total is 14.4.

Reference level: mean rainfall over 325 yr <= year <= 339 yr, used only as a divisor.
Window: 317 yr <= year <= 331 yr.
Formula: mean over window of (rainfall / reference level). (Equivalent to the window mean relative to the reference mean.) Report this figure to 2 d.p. 1.31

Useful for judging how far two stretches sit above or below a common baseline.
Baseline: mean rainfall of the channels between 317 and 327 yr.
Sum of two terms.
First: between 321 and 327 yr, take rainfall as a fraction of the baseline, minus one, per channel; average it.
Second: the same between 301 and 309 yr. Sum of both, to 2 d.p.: 0.31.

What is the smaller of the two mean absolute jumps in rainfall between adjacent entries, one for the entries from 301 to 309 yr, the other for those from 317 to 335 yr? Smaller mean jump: 0.449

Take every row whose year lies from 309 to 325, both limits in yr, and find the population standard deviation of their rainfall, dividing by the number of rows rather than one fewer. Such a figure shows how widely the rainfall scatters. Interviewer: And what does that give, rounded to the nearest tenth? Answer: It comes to 1.3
